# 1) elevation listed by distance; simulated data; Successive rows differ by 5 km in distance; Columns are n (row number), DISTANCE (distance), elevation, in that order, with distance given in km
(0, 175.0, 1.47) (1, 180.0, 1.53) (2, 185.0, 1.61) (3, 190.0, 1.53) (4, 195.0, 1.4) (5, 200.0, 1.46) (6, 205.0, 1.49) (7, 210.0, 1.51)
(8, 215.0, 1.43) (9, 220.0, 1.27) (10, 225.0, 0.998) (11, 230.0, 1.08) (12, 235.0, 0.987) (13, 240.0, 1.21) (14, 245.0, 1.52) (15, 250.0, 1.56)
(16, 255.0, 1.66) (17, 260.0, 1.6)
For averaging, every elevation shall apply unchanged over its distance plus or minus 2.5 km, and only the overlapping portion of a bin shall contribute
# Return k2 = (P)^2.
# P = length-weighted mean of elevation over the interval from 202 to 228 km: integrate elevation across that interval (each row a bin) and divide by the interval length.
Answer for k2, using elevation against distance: 1.79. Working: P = 1.34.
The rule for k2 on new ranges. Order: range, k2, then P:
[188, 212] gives 2.18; 1.48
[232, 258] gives 1.92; 1.39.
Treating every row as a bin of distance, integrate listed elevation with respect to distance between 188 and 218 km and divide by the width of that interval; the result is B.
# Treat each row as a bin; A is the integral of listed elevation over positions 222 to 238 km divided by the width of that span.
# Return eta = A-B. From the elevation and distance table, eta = -0.4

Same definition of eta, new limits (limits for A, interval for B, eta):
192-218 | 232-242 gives 0.4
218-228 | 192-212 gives -0.3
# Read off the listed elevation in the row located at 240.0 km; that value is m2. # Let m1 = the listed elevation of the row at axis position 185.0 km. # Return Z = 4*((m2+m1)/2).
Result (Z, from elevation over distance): 5.6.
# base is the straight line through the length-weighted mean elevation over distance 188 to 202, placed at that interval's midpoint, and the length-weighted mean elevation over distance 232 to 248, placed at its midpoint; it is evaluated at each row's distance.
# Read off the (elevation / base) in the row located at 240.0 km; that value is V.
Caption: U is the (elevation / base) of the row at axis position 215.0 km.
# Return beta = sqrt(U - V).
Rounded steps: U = 1.05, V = 0.97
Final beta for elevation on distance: 0.27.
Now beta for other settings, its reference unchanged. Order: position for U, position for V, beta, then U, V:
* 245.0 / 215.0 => 0.45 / 1.25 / 1.05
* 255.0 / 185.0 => 0.59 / 1.42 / 1.07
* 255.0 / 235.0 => 0.80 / 1.42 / 0.78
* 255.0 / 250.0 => 0.33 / 1.42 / 1.30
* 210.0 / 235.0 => 0.56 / 1.09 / 0.78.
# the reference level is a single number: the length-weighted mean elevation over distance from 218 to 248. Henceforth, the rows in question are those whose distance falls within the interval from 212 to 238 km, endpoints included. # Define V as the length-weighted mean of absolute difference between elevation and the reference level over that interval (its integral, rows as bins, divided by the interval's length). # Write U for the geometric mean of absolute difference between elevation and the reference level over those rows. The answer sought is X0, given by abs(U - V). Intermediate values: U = 0.15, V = 0.16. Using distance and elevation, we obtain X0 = 0.012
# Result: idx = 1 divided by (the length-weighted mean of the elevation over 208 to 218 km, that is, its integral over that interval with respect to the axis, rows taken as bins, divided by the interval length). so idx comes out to 0.686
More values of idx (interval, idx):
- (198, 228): 0.739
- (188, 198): 0.684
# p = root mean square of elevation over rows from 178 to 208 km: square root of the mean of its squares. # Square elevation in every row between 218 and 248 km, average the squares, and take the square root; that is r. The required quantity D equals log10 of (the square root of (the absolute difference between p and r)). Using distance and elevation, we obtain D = -0.25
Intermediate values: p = 1.50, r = 1.19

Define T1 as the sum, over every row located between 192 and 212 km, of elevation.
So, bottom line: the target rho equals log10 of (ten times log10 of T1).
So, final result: 0.89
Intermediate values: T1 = 5.9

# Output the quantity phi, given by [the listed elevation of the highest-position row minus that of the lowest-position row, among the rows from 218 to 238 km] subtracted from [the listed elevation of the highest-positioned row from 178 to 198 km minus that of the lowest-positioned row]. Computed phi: 0.2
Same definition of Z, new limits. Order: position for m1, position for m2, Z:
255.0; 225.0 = 5.3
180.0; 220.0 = 5.6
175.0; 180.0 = 6.0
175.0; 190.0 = 6.0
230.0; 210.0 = 5.2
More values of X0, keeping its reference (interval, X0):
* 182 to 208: 0.009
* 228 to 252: 0.059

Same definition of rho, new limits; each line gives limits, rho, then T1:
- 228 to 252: 0.90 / 6.4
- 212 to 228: 0.75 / 3.7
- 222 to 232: 0.50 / 2.1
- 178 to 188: 0.70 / 3.1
